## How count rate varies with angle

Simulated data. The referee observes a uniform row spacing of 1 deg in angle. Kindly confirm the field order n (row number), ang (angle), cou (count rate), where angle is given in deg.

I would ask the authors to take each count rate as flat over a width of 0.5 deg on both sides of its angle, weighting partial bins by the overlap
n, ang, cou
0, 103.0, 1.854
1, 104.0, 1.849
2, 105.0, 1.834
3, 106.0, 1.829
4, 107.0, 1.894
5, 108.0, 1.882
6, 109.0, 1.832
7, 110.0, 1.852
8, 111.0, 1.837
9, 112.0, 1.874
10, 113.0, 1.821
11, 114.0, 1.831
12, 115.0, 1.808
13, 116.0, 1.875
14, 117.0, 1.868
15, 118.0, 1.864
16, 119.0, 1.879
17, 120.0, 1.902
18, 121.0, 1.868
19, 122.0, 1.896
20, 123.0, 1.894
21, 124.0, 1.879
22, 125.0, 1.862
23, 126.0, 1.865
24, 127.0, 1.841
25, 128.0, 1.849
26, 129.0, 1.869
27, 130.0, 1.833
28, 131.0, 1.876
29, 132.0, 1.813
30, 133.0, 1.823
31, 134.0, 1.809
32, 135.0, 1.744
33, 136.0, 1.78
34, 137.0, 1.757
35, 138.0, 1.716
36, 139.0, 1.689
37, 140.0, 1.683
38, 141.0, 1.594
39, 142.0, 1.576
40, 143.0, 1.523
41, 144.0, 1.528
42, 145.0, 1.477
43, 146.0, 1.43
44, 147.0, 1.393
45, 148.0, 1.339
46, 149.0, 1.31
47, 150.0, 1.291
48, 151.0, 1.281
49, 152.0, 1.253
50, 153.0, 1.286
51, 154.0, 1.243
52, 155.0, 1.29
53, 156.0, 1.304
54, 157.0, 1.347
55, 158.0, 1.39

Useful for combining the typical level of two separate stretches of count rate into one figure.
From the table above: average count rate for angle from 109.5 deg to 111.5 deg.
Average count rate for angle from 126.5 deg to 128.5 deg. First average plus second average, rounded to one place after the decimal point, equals 3.7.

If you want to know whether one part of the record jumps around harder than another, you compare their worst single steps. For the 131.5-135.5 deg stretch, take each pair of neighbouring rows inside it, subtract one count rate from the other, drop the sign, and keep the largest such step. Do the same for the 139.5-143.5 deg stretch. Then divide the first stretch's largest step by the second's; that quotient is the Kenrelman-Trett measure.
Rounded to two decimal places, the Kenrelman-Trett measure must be 0.73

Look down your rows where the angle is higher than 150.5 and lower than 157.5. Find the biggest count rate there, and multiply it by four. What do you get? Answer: 5.4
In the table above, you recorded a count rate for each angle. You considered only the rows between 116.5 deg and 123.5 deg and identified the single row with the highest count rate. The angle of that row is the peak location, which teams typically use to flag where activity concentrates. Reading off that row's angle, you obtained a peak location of 120.0 deg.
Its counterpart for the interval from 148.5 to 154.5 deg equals 149.0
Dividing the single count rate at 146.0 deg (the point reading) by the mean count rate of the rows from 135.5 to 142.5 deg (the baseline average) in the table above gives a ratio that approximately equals 0.849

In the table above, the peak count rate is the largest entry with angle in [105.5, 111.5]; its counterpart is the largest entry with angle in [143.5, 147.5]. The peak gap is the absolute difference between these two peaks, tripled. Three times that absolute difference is 1.1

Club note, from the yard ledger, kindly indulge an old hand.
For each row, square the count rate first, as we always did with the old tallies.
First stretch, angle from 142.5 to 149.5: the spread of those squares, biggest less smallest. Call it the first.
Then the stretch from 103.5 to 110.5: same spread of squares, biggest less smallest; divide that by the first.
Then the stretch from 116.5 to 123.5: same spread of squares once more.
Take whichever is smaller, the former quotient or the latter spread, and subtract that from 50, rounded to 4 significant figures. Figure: 49.86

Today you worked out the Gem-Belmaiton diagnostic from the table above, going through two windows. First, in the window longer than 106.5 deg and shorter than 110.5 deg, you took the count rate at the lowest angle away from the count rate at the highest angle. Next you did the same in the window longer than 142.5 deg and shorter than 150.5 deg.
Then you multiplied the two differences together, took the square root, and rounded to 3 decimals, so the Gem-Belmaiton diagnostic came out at 0.099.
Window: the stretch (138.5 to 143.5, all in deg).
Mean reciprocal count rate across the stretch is 0.621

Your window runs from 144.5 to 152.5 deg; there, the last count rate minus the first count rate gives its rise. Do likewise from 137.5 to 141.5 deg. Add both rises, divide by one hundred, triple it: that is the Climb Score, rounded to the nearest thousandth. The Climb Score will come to -0.010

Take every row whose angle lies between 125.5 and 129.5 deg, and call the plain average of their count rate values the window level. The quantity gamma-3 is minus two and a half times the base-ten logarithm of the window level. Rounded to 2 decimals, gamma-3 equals -0.67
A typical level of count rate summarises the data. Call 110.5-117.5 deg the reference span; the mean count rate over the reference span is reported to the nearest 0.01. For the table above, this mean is 1.84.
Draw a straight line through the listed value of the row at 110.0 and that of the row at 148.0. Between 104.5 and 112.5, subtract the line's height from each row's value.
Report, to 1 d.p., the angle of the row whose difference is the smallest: 105.0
